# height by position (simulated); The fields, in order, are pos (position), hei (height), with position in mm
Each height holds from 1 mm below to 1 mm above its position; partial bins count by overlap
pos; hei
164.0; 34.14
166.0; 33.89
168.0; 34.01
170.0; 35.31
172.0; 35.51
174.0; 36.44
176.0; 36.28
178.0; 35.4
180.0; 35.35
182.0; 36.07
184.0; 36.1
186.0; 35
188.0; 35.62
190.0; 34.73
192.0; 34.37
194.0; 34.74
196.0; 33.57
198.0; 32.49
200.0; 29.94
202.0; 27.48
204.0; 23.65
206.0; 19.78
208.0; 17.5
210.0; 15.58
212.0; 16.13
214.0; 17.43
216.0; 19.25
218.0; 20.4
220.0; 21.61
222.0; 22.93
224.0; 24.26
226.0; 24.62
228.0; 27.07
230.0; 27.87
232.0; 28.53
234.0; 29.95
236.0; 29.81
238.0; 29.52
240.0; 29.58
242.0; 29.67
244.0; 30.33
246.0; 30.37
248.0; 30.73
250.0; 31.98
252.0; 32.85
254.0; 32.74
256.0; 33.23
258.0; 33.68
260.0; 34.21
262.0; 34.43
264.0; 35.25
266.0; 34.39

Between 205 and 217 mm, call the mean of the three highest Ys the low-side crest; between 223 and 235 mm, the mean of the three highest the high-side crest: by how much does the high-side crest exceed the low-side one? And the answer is 10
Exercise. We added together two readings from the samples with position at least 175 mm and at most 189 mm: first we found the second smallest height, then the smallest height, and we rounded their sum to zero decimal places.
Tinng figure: 70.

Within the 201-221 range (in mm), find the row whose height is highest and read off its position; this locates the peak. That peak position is 202.0 mm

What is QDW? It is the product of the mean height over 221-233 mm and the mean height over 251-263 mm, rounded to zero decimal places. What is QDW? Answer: 868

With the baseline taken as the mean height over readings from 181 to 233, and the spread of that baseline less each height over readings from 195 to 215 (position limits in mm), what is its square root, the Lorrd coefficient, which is 2.6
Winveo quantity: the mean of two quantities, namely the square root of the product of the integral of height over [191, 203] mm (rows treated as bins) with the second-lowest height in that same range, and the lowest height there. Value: 67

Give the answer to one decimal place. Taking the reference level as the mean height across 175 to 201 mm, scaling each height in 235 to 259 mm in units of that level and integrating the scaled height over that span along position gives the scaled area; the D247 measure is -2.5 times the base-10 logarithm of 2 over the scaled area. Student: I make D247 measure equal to 2.6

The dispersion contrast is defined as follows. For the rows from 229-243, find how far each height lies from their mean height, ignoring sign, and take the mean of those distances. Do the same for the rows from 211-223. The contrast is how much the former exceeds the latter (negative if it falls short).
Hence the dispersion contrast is -1.4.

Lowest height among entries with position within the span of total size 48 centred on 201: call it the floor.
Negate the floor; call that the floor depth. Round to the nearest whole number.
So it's -16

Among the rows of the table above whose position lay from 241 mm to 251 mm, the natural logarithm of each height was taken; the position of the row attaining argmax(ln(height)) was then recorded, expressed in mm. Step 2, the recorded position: 250.0 mm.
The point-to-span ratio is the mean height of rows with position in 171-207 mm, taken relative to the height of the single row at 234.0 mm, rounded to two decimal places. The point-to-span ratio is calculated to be 1.10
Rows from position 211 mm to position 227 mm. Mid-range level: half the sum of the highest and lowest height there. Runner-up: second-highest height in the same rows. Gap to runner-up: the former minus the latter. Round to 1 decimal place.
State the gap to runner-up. -3.9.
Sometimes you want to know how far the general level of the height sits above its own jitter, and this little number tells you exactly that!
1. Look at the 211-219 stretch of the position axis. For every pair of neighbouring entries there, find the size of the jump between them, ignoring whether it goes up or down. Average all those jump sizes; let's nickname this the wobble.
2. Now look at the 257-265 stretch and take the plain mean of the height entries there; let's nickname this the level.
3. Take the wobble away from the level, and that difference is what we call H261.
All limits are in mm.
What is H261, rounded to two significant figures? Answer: 33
